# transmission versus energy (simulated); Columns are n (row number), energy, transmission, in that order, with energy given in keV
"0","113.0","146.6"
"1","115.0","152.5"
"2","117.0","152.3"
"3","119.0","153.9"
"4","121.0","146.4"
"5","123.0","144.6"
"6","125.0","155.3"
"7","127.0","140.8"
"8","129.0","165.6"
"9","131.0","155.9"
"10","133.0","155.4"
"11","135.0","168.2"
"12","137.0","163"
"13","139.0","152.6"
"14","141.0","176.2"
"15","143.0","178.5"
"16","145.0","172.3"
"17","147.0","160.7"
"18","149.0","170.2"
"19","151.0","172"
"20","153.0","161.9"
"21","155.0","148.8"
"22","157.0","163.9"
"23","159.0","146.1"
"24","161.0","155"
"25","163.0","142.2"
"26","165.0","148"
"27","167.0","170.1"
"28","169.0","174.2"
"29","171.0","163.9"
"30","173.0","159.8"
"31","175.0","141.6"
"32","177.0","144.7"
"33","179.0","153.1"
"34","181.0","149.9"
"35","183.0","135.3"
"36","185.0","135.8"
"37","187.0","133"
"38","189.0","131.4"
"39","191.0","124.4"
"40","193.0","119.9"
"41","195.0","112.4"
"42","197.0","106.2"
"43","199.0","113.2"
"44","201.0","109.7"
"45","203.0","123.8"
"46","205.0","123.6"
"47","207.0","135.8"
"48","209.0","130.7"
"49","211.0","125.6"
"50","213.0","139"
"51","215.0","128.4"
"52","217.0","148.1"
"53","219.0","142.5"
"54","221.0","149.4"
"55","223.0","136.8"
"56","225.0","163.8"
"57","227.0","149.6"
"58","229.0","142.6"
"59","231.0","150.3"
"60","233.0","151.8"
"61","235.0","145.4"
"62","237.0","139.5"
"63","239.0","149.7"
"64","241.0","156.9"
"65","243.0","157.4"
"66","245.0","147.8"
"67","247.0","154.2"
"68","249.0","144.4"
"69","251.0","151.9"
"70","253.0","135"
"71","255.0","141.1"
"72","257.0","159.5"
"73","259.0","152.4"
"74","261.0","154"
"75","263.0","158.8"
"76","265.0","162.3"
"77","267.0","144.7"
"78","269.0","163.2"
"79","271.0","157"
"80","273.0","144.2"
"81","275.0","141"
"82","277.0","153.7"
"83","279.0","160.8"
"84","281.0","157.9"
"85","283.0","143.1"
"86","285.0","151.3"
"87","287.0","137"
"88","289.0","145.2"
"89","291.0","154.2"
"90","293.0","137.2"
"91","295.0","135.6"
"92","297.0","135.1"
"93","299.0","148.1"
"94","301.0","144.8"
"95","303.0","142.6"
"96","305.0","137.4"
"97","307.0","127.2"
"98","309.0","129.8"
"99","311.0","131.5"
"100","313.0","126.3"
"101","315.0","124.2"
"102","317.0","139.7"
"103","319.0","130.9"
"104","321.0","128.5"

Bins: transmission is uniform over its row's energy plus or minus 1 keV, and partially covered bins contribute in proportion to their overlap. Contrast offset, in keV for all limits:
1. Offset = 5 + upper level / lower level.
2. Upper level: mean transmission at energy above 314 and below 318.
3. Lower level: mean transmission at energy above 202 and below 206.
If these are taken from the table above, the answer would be 6.07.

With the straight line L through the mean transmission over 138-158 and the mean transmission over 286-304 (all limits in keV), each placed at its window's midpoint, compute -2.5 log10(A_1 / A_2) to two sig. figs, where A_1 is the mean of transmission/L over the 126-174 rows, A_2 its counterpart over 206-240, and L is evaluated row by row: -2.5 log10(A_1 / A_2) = -0.050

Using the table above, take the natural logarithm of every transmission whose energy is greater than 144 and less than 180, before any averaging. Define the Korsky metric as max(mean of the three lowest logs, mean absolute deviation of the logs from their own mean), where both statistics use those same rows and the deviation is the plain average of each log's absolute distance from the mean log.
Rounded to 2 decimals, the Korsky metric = 4.96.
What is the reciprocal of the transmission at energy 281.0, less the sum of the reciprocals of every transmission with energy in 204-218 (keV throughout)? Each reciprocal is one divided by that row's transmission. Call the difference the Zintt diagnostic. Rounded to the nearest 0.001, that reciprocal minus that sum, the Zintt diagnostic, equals -0.046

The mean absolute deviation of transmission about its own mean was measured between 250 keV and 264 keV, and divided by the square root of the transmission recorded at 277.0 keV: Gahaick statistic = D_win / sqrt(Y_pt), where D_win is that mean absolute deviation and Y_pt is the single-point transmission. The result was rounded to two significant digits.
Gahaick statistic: 0.57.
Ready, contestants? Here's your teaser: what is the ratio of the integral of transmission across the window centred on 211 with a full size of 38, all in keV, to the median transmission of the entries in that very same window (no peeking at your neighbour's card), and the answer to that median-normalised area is 38.3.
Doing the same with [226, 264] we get 37.8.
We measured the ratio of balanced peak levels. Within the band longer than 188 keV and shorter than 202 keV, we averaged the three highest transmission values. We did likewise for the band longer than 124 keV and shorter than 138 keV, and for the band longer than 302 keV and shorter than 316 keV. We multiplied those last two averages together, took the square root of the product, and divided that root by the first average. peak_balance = 1.20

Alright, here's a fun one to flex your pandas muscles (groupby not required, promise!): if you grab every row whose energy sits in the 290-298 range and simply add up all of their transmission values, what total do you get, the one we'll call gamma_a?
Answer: 562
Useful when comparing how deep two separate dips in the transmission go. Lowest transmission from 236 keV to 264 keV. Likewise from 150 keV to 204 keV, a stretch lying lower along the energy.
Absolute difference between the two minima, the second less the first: 29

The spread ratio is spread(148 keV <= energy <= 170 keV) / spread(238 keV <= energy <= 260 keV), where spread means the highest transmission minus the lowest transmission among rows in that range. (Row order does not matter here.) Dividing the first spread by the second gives 1.31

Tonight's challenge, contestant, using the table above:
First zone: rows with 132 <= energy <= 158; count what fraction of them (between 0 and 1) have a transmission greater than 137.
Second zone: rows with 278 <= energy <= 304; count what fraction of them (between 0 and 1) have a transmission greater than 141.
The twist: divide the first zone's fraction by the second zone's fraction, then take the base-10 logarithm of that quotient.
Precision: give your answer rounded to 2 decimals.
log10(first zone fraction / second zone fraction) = 0.16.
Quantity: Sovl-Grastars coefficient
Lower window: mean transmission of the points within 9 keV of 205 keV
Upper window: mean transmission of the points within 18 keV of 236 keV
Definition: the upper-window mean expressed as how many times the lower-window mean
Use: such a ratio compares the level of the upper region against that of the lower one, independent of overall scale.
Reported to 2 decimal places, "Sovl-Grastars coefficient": 1.20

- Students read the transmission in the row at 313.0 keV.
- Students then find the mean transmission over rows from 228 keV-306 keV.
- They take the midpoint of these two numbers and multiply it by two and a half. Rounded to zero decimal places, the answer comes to 343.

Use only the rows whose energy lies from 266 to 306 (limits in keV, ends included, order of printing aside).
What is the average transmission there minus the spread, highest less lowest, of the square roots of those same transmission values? 146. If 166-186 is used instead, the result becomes 151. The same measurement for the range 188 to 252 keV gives 135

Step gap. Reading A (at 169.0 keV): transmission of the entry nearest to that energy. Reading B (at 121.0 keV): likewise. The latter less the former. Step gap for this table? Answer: -28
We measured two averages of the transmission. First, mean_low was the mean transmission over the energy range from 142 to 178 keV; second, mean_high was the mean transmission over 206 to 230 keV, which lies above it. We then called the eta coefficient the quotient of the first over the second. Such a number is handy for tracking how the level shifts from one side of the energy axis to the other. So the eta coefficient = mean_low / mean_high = 1.13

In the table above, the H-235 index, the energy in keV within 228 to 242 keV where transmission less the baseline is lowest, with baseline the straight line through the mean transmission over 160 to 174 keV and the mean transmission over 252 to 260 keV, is 237.0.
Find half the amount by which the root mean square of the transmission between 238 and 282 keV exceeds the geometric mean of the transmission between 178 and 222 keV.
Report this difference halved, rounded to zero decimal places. 11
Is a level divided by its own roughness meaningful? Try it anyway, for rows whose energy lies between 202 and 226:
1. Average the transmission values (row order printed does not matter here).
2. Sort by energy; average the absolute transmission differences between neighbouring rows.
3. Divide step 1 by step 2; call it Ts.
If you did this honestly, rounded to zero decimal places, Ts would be 13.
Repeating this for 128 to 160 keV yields 16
